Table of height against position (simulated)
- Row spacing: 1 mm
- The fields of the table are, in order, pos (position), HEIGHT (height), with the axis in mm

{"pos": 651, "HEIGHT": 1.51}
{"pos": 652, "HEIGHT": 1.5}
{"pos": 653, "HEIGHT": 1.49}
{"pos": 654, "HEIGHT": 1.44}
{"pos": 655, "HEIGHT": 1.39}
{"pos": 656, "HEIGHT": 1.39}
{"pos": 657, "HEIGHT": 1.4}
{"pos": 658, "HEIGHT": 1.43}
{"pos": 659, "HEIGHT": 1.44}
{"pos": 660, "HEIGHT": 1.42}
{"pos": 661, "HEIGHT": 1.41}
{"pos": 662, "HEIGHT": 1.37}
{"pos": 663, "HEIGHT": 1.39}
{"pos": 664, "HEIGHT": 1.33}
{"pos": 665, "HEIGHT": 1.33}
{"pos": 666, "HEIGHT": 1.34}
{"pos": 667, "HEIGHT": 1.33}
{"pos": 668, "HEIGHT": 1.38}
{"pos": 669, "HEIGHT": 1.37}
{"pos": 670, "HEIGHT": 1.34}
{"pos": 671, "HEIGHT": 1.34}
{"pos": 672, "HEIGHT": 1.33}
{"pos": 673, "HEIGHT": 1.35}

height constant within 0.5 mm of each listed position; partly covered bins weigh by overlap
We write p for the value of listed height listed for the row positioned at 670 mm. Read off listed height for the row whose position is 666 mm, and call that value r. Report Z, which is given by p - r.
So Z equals 0.00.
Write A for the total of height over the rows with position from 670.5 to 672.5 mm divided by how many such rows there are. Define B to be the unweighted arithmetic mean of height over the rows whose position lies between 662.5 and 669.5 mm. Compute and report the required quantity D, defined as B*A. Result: 1.81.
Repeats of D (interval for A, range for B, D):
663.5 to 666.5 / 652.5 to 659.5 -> 1.90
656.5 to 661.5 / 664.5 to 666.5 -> 1.90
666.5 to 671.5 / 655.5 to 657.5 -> 1.89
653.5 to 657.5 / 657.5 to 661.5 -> 2.00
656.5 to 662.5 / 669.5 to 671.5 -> 1.89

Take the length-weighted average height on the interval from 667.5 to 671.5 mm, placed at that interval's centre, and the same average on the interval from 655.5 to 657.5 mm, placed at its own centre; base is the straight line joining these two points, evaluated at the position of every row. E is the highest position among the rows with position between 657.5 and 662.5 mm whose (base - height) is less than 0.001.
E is 661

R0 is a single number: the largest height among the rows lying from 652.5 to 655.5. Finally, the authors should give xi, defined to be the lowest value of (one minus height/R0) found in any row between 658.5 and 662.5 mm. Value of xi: 0.03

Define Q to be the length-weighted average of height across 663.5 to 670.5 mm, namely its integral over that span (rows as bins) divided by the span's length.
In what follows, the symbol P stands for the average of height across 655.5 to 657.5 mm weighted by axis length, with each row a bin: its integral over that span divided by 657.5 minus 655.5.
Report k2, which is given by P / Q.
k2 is 1.037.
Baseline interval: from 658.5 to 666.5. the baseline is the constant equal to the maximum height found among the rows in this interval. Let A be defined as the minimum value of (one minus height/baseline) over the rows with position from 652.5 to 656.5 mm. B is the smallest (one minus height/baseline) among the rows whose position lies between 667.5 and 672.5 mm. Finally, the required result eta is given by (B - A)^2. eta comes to 0.0058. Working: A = -0.03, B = 0.04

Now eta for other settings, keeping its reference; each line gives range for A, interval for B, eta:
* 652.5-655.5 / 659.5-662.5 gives 0.0024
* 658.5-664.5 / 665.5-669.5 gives 0.0017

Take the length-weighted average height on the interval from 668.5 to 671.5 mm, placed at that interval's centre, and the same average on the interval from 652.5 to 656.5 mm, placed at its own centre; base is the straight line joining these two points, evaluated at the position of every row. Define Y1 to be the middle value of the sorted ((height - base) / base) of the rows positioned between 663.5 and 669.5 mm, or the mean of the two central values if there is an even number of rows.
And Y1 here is -0.024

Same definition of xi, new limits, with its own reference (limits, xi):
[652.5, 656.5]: 0.00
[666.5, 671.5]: 0.07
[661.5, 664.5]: 0.07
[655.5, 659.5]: 0.03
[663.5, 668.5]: 0.07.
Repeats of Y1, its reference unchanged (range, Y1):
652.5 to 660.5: 0.011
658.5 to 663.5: 0.011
